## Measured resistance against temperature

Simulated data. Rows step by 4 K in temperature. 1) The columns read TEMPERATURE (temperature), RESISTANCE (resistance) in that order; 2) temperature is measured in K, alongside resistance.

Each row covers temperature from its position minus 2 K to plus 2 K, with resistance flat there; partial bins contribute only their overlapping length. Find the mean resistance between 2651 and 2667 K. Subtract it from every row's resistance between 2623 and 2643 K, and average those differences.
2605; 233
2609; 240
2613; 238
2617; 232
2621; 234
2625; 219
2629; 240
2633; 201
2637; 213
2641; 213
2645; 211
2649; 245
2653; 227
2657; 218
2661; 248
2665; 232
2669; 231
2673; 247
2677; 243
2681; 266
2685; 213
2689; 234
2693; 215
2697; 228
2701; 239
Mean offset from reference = -14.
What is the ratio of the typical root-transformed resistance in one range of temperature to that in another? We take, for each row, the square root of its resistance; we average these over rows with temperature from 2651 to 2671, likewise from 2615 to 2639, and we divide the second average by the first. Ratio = 0.98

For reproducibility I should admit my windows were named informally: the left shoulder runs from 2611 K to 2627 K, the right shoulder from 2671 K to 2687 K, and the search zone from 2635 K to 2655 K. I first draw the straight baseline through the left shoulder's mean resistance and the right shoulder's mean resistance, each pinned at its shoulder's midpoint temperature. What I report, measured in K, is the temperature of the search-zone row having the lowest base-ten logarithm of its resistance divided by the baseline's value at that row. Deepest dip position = 2645 K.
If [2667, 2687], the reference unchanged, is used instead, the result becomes 2685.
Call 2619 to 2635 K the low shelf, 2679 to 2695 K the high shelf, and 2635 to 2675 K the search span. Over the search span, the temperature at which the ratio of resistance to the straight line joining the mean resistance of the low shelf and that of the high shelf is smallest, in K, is 2645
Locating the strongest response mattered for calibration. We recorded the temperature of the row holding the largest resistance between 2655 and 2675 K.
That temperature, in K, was 2661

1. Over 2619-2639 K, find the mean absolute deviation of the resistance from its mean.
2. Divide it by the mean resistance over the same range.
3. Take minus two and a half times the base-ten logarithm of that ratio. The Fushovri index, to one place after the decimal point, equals 3.1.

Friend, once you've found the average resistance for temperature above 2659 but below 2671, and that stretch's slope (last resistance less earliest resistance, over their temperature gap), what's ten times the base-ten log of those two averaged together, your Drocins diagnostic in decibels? 20.7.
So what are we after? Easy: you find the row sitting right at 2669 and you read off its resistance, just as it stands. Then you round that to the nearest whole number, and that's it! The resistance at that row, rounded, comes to 231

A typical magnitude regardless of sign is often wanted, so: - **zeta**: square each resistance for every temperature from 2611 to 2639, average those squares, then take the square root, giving 226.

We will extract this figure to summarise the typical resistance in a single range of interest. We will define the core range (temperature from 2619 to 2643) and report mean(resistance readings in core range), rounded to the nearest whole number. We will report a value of 220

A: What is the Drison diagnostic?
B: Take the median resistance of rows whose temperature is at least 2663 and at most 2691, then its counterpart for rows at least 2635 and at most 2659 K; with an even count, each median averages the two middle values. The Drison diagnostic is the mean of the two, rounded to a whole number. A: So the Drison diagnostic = 225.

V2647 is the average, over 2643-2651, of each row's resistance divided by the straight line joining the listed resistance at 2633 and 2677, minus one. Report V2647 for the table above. 0.063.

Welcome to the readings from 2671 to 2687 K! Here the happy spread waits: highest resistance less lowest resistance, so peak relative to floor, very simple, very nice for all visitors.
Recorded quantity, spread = 53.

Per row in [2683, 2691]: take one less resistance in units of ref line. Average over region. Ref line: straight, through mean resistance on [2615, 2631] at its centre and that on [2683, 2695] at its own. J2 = -0.011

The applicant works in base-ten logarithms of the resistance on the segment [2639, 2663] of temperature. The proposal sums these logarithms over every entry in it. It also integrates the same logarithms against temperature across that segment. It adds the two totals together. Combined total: 70.7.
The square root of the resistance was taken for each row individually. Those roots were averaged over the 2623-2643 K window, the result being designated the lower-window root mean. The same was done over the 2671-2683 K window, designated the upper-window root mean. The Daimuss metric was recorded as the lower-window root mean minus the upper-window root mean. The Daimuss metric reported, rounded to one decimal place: -1.1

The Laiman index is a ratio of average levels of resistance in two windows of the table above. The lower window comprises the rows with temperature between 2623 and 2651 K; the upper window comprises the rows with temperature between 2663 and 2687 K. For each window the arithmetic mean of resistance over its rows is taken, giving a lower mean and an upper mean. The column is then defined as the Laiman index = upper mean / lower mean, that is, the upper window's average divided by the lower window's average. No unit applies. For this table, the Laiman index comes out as 1.08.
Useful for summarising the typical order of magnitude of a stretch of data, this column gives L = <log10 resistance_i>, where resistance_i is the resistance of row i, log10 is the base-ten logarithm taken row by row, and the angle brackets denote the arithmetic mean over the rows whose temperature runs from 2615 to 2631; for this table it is 2.36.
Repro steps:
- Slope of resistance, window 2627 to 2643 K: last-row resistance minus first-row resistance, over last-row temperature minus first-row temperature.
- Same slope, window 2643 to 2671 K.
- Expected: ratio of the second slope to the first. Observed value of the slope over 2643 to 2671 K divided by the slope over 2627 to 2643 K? -0.4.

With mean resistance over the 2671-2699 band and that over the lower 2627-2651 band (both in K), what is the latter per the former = 0.94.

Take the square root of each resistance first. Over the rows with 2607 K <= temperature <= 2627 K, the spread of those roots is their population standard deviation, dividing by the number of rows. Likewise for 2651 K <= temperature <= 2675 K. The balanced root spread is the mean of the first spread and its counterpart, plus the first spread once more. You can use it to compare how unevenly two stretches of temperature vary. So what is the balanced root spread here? 0.5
